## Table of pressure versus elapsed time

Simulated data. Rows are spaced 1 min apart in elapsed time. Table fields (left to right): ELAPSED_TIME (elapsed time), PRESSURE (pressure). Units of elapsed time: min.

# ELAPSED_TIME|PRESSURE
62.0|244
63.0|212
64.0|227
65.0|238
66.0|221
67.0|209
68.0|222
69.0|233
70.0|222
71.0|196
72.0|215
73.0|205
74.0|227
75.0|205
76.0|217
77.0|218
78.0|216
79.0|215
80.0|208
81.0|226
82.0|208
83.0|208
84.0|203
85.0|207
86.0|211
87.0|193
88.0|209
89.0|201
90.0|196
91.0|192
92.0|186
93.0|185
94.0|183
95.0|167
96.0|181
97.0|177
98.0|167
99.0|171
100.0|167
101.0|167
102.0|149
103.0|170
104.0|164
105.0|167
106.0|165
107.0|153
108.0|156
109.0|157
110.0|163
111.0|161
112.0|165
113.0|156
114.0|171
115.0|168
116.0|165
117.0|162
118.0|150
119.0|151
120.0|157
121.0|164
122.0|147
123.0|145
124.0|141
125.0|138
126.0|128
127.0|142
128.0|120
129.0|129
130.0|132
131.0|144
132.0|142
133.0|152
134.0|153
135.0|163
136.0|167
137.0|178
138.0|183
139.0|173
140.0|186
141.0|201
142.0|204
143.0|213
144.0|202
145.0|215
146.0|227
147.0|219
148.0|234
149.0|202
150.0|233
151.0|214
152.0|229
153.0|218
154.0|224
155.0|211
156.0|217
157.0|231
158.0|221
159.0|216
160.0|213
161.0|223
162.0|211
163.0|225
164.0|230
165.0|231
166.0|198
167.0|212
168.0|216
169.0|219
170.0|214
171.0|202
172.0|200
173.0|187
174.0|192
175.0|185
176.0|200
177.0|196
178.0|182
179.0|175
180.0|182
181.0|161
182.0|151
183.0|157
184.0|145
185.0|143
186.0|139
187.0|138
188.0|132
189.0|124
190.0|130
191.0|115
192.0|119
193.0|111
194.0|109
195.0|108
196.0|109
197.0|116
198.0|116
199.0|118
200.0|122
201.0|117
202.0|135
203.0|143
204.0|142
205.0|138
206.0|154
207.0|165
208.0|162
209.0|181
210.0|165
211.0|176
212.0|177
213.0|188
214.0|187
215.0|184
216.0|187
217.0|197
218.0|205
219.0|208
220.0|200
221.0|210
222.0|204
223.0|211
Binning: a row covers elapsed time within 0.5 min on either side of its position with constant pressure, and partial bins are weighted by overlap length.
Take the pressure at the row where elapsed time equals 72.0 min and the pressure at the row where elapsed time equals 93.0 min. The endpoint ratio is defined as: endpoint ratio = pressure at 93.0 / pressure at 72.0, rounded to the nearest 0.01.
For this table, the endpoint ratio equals 0.86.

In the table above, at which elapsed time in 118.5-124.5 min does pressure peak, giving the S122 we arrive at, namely 121.0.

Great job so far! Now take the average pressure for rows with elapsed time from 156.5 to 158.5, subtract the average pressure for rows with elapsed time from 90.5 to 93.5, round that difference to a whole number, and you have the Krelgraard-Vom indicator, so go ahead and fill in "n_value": 38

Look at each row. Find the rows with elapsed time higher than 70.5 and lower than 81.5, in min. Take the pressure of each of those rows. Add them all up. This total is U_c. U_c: 2348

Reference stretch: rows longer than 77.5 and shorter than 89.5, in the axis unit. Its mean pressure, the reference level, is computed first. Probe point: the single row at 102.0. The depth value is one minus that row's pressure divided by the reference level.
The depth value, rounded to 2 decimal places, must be 0.29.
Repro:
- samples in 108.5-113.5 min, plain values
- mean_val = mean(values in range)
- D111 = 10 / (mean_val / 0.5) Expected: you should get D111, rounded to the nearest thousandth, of 0.031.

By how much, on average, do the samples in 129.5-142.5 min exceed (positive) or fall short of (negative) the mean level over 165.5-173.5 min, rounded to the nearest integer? -38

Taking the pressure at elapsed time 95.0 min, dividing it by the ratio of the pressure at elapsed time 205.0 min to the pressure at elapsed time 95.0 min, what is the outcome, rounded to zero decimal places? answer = 202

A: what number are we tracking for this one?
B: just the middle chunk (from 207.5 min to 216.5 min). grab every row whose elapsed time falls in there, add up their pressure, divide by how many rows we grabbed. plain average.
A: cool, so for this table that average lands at 179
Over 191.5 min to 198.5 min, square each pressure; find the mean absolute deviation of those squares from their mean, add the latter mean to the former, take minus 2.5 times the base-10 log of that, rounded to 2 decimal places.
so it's -10.33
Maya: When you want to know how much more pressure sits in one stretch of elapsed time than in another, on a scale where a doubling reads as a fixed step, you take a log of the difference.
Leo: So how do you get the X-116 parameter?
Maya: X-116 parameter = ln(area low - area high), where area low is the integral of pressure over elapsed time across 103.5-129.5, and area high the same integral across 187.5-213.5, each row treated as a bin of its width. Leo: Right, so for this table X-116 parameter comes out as 6.0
